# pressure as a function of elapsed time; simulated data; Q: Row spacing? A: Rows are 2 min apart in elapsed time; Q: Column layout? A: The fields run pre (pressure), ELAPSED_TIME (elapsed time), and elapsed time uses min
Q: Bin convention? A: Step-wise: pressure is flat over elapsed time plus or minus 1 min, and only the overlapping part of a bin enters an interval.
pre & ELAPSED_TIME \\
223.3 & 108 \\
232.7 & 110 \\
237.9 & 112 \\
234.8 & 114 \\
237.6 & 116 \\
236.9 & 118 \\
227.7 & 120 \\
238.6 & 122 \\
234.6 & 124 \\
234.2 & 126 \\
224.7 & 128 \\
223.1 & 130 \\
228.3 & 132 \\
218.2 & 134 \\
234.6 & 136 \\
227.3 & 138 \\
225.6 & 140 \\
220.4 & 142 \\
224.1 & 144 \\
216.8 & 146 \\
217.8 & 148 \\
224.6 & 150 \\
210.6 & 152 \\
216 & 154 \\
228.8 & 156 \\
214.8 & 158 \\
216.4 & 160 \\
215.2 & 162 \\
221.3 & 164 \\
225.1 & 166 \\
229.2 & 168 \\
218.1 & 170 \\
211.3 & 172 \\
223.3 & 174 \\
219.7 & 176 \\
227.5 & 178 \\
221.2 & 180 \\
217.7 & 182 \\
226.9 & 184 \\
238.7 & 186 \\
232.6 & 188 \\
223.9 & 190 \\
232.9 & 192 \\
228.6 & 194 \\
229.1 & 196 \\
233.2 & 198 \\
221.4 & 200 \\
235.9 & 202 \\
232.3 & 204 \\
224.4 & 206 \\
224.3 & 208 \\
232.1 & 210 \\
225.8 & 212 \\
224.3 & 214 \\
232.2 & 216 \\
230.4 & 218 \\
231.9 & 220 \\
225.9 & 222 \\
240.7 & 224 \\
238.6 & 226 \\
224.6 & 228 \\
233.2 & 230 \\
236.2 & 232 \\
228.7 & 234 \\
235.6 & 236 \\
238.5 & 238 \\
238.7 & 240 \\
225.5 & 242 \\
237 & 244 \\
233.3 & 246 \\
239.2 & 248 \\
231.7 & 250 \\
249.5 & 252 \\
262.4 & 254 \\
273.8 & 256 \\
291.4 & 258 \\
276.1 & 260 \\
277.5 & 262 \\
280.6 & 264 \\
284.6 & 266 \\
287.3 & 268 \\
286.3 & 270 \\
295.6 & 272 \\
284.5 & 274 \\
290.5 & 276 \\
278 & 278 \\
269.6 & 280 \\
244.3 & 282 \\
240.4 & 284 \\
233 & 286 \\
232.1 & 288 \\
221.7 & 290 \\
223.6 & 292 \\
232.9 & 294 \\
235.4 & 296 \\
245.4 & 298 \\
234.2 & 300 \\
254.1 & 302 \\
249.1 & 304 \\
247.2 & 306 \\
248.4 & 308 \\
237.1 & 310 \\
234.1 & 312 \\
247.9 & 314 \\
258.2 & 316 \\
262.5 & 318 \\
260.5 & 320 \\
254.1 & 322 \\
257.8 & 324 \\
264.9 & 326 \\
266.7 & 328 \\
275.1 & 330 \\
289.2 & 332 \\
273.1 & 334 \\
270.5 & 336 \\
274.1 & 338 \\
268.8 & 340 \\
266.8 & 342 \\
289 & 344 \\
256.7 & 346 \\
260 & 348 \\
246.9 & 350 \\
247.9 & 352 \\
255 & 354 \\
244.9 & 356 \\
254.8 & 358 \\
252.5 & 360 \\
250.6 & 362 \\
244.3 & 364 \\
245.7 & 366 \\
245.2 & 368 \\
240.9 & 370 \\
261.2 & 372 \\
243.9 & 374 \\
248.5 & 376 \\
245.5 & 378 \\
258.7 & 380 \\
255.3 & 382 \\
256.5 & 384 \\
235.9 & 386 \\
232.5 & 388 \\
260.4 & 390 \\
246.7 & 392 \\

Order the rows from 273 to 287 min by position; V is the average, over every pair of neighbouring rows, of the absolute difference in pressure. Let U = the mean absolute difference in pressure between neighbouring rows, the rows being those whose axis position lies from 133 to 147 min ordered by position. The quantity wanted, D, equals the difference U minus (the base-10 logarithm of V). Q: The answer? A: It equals 5.9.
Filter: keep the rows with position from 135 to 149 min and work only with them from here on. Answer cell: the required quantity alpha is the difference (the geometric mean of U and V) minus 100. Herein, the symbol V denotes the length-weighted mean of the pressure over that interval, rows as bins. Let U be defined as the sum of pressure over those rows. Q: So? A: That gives 492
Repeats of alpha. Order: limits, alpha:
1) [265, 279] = 658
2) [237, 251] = 521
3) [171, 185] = 485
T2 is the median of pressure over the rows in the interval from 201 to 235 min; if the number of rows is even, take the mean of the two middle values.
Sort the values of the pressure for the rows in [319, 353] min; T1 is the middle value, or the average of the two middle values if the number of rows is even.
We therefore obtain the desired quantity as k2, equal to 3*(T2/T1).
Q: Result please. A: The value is 2.6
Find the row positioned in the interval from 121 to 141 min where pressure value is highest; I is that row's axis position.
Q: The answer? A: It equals 122 min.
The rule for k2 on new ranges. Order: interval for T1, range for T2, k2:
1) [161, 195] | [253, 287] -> 3.7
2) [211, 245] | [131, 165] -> 2.8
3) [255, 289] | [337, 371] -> 2.7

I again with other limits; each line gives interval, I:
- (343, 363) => 344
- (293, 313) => 302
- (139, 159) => 156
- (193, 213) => 202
